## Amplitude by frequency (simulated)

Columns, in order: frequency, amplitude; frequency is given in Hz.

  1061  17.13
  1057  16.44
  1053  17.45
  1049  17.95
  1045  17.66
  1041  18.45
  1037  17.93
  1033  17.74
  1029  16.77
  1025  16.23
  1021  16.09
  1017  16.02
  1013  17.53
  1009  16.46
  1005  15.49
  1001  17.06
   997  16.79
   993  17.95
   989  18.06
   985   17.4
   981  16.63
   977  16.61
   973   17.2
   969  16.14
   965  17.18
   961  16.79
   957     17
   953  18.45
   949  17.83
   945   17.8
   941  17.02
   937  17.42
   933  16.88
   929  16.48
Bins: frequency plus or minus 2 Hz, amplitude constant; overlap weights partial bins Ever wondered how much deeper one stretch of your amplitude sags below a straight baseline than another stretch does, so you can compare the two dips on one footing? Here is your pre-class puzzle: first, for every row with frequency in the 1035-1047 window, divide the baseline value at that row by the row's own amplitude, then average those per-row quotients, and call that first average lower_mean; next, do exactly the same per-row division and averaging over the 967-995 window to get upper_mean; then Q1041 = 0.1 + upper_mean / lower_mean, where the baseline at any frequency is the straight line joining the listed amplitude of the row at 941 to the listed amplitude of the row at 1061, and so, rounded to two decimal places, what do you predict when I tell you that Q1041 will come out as 1.15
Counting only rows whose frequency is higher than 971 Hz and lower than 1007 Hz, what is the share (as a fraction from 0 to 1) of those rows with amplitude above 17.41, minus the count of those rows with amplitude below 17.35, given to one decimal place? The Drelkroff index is -5.8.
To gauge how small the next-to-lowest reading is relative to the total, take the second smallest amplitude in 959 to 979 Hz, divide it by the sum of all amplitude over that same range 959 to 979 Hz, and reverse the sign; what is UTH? -0.20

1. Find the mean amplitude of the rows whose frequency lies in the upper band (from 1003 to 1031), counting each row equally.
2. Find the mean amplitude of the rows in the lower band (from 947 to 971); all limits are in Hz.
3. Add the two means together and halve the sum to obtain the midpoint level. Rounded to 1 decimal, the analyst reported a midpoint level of 16.8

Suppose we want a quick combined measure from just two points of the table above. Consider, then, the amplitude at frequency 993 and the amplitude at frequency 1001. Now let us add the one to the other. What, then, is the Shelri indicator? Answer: 35.0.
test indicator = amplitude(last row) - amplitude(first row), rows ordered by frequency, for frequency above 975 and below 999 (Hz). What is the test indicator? 0.2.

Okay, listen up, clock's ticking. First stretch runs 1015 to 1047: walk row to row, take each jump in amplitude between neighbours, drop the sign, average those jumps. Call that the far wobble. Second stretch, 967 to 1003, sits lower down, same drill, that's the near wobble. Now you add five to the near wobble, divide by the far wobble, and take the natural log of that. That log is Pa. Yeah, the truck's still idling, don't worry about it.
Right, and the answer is 2.50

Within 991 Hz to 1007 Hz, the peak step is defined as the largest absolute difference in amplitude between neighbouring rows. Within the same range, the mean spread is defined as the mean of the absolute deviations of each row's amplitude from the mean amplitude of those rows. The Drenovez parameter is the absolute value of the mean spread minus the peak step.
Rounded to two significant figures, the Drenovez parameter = 0.89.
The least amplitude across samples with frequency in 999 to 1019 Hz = 15.49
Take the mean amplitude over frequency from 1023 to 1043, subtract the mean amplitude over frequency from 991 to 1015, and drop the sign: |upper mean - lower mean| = 0.5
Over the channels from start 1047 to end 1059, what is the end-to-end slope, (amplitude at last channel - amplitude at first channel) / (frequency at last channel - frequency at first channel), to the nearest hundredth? -0.19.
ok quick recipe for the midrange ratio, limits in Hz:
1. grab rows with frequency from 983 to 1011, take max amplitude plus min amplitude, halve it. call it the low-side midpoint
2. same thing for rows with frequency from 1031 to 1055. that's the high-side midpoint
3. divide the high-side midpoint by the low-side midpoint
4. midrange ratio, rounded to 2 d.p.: 1.07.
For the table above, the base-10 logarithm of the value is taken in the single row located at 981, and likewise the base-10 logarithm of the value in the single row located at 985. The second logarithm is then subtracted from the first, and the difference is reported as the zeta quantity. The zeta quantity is -0.02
